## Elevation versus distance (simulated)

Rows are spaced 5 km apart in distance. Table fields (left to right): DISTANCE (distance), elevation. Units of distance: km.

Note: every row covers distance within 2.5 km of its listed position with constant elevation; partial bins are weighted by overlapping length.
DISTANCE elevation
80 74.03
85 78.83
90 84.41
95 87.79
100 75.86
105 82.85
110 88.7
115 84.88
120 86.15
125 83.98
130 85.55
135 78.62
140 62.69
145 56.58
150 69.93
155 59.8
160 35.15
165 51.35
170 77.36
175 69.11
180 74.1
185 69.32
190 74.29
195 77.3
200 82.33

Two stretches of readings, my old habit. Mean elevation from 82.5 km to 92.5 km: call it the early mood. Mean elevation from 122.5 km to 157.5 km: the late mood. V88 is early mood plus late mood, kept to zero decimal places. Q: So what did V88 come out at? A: 153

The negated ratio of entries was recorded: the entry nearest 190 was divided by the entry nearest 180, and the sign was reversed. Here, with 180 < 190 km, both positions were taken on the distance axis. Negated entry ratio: -1.00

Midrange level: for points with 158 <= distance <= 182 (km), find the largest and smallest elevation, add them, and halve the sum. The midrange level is 56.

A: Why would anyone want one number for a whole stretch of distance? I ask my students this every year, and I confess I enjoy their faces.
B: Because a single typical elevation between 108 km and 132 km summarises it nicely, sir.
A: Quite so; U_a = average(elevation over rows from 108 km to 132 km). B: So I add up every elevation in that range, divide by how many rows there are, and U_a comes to 86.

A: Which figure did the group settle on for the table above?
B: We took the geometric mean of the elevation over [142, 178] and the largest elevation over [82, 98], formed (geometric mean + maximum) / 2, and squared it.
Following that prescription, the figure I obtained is 5334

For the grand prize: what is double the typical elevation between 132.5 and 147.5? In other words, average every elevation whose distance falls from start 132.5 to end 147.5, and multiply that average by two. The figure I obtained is 132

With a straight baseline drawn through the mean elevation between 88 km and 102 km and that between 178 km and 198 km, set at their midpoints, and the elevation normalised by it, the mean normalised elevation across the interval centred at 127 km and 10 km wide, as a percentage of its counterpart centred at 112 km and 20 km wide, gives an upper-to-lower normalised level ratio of 101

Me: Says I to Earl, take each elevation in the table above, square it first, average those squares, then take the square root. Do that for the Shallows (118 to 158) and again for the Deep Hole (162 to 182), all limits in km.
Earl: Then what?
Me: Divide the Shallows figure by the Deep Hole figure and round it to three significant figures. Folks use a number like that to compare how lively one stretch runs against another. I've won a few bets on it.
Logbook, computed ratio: 1.07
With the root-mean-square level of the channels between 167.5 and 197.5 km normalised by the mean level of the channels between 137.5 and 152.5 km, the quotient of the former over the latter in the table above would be 1.2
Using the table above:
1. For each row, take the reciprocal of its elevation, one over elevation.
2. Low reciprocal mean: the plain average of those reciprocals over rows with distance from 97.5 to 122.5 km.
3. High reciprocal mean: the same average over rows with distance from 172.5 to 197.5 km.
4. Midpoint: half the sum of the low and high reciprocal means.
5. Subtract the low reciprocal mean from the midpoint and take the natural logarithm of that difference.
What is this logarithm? -7.0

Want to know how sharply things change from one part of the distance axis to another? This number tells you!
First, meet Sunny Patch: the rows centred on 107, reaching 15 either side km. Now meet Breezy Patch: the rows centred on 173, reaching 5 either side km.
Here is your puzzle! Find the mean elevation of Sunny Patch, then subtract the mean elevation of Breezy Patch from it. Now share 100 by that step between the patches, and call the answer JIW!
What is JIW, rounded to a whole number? 9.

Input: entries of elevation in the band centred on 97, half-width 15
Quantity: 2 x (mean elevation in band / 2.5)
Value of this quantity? 66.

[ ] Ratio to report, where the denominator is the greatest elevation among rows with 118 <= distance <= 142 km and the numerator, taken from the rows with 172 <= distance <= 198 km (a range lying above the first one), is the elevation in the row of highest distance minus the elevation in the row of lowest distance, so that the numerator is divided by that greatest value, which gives 0.10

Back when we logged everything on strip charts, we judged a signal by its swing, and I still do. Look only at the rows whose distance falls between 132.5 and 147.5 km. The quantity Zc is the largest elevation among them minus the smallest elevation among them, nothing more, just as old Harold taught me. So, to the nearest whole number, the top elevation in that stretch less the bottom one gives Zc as 22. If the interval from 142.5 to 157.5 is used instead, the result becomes 13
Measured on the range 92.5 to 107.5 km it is 12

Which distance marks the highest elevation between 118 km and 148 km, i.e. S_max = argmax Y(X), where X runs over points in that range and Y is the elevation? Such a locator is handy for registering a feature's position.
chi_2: 120 km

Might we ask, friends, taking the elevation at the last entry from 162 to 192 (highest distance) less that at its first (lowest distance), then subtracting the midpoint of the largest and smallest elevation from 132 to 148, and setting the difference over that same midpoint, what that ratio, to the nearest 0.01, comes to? -0.66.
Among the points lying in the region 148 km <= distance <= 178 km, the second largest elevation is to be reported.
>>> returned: 69.93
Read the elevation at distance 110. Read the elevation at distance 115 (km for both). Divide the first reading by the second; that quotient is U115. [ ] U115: 1.05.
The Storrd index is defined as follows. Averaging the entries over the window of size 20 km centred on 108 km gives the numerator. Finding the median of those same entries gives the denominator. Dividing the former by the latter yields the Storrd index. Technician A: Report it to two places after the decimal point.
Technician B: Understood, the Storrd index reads 0.99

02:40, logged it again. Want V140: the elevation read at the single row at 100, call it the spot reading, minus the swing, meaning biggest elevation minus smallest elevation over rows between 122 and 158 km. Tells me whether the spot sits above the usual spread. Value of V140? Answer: 47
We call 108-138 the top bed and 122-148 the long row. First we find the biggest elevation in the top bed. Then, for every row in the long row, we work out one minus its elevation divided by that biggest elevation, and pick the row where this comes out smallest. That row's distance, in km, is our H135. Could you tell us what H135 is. 130 km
